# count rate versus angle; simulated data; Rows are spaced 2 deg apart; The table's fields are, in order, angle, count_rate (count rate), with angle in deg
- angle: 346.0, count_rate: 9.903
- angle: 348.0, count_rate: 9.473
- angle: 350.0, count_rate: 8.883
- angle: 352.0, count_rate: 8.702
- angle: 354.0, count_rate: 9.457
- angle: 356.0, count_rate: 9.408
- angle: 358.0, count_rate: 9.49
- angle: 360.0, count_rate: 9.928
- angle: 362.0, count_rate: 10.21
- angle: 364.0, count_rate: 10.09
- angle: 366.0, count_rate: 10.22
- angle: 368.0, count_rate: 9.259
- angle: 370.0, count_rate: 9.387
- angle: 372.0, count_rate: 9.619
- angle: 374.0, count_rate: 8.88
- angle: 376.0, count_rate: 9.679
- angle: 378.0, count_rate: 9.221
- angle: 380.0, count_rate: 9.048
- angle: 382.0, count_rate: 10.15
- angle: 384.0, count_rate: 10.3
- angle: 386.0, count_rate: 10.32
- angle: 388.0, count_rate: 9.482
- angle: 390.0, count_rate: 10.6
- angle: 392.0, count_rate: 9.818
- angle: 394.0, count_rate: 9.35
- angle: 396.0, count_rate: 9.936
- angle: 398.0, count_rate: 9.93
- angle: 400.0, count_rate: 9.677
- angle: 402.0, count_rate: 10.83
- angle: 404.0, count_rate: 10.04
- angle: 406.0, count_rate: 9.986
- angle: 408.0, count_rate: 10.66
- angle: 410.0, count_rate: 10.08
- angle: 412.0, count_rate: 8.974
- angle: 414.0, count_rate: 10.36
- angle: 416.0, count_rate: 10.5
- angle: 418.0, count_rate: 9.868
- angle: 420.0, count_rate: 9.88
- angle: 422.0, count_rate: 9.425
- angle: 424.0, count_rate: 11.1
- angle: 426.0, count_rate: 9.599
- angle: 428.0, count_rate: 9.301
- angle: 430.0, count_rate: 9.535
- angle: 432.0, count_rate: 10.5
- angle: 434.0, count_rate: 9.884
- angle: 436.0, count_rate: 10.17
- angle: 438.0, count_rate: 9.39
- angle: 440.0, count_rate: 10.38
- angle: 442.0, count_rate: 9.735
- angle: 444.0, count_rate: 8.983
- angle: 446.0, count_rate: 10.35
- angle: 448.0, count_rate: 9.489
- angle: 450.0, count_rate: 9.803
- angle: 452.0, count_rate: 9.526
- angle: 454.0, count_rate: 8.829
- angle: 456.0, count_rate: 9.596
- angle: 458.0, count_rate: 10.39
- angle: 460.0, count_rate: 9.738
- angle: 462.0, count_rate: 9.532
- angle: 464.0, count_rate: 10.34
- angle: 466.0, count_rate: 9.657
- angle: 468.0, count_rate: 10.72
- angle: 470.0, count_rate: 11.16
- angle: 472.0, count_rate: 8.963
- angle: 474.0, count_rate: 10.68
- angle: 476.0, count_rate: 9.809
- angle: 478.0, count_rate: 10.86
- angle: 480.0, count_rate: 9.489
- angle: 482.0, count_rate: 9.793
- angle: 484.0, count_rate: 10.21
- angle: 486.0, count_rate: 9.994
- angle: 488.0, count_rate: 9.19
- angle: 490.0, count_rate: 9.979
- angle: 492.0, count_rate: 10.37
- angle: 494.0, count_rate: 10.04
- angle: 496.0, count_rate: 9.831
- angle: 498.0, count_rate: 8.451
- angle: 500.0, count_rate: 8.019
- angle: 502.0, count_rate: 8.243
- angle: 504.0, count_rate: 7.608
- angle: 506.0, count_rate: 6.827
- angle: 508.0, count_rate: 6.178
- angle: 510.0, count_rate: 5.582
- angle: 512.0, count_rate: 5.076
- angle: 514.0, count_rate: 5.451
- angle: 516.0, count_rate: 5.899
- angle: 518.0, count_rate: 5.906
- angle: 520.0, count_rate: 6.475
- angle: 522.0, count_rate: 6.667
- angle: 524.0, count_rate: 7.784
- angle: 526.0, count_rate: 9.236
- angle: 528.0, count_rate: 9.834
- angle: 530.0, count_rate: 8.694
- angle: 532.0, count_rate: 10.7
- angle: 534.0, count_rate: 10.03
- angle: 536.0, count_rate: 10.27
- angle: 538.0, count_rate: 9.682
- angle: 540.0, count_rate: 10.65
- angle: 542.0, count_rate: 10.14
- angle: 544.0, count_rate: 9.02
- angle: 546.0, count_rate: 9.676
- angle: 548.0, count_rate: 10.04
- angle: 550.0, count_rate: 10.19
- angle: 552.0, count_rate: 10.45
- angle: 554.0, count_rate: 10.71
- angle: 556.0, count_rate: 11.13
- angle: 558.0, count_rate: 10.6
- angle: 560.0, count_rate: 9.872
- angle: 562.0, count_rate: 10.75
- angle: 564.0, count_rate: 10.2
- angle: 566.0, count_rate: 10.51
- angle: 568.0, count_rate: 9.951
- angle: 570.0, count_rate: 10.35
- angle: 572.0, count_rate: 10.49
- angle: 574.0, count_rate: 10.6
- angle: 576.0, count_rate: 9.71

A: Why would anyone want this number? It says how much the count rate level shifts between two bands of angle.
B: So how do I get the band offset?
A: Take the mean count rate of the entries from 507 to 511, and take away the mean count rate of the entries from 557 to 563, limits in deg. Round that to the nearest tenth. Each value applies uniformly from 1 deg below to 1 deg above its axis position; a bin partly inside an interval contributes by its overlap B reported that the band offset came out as -4.5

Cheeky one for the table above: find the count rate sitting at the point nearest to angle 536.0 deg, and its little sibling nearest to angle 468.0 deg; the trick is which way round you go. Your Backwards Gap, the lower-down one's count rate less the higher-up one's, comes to 0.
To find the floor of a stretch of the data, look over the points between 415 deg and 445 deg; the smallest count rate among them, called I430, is 8.983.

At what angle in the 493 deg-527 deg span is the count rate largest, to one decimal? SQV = 494.0 deg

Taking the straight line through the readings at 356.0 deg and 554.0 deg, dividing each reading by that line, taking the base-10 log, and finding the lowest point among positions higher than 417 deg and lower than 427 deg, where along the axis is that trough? 422.0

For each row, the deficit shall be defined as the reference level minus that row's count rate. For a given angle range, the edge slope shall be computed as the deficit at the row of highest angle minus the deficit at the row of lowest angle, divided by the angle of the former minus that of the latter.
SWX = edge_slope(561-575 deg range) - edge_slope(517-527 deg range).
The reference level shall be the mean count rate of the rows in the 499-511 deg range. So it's 0.43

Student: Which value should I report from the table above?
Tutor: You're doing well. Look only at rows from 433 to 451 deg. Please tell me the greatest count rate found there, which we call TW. 10.38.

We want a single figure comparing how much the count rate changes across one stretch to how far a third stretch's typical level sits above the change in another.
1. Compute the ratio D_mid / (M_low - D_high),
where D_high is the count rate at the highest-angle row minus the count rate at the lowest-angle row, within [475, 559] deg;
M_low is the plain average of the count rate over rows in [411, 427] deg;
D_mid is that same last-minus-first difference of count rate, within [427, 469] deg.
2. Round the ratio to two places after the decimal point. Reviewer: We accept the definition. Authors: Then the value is 0.15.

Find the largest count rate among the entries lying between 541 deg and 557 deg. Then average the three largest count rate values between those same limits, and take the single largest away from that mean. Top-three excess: -0.37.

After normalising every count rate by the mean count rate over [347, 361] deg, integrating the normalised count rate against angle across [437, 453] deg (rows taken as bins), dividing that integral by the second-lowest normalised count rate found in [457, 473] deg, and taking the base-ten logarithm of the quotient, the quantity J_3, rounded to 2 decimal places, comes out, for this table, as 1.21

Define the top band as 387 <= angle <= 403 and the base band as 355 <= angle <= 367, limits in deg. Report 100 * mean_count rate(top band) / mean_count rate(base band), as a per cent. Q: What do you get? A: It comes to 101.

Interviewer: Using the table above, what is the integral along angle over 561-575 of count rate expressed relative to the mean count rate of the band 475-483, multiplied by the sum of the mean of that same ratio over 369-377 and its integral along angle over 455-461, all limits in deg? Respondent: 101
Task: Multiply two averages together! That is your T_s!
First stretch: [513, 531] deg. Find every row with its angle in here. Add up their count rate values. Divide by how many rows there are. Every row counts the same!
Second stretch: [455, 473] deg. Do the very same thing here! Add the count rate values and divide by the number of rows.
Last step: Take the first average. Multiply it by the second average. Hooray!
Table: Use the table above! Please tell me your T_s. 73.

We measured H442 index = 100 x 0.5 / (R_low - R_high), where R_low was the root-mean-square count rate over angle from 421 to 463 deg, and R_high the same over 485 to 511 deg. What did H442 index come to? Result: 43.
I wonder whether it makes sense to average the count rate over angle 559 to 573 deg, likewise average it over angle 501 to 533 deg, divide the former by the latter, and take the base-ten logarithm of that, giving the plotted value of 0.15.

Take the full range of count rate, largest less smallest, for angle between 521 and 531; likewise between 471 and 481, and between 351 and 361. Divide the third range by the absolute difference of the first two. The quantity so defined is 1.0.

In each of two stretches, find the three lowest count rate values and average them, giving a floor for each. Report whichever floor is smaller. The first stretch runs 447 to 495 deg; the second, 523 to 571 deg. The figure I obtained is 8.5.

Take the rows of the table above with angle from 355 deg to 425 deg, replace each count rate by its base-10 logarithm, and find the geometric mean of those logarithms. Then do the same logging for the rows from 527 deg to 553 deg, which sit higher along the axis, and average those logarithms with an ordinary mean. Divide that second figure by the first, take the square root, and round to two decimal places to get 1.00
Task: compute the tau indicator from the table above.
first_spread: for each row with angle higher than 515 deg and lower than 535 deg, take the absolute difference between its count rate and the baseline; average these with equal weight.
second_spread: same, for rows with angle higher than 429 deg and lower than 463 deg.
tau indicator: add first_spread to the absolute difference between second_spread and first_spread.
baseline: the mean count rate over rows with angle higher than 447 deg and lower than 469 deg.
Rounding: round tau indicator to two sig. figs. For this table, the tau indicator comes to 3.4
